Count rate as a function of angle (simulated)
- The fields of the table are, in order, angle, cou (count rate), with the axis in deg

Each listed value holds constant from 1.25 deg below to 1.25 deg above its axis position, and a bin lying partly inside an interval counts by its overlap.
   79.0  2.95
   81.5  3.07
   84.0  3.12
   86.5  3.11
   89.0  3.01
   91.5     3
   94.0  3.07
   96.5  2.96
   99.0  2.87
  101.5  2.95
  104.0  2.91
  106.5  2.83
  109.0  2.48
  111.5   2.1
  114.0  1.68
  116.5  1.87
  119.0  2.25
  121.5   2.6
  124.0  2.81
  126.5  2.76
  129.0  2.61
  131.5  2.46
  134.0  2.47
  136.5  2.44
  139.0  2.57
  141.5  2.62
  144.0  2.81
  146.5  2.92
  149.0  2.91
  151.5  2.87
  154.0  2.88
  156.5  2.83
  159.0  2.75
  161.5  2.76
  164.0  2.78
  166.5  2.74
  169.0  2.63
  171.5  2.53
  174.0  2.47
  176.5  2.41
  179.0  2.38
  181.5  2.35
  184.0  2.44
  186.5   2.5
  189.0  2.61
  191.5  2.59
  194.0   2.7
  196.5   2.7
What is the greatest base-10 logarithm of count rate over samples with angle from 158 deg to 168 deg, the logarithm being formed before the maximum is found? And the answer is 0.444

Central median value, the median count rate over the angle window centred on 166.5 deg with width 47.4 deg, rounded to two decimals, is 2.74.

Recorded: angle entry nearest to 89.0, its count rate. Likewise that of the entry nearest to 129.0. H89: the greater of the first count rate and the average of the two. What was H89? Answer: 3.01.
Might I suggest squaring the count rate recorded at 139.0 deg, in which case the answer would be 6.6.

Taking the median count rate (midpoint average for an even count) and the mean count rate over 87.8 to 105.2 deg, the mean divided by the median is 1.00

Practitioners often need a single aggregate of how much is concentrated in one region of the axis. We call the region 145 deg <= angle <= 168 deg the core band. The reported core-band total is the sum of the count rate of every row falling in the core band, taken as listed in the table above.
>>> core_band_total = 25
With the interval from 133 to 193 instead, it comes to 63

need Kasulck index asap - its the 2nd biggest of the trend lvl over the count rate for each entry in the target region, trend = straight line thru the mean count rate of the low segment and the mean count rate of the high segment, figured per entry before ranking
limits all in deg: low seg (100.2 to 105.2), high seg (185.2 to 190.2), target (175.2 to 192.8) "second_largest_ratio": 1.09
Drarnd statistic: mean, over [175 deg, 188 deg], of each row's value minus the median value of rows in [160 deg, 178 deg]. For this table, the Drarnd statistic -0.21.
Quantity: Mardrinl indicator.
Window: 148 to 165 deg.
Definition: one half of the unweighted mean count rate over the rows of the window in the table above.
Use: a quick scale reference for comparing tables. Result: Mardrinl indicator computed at 1.41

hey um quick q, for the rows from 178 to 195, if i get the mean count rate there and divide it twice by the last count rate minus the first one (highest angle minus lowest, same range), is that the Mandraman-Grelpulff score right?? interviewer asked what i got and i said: 25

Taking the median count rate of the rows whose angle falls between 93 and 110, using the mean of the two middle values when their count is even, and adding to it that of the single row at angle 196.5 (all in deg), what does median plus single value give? 5.61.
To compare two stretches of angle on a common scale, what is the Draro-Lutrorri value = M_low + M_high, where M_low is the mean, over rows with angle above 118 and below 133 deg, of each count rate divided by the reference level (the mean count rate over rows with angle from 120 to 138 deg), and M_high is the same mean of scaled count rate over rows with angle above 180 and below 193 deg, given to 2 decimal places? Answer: 1.96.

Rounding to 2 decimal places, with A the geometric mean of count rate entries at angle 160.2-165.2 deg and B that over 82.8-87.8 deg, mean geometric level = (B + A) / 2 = 2.94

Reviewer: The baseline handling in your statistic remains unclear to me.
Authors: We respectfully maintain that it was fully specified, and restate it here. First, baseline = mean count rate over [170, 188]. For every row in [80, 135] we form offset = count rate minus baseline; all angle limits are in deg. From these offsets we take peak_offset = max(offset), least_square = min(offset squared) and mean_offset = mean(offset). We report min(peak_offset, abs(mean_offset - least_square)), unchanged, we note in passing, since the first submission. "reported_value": 0.24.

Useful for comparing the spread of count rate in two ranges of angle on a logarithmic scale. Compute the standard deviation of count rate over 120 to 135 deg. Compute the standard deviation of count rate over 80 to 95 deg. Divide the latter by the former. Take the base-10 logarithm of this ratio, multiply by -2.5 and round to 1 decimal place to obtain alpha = 1.2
